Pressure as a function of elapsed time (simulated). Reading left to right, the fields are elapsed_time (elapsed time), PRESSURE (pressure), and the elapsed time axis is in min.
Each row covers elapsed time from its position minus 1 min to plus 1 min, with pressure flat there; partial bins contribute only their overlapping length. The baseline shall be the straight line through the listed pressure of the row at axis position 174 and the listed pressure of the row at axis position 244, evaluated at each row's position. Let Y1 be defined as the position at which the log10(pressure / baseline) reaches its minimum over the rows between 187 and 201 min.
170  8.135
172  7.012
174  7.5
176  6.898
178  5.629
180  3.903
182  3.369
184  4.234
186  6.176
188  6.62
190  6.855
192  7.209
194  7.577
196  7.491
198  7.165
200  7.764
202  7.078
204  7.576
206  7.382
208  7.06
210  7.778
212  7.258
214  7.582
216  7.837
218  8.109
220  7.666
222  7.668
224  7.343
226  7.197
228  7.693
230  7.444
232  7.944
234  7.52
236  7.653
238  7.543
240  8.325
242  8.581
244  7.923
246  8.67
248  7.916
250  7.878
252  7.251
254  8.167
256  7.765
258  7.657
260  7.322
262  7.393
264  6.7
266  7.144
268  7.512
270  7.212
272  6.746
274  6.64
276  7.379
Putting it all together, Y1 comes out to 188 min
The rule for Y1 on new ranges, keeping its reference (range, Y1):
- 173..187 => 182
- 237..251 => 238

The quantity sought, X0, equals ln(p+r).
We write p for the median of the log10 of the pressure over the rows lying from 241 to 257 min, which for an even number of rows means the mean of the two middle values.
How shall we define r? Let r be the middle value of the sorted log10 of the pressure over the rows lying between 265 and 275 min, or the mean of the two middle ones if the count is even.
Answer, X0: 0.561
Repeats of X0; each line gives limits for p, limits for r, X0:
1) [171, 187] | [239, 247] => 0.529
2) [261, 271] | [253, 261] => 0.557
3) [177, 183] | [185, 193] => 0.351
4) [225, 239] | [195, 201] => 0.561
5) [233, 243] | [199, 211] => 0.564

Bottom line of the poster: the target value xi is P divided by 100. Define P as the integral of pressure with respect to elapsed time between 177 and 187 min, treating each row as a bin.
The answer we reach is 0.47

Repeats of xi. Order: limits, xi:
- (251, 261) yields 0.76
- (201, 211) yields 0.74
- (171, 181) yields 0.62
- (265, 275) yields 0.71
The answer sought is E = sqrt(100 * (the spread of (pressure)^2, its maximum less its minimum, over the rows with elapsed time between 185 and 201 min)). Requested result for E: 47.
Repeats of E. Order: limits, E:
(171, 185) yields 67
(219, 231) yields 27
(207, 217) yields 34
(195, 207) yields 32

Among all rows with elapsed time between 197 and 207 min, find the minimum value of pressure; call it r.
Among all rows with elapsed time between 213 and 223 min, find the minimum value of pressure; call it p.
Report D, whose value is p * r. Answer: 53.7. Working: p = 7.582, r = 7.078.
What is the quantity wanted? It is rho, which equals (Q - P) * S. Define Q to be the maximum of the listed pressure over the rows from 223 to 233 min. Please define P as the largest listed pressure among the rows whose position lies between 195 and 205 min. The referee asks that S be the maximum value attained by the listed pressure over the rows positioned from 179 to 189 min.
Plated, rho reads 1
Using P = 7.764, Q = 7.944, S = 6.62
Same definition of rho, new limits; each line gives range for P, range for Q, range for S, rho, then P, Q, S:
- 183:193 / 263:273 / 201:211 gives 2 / 7.209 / 7.512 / 7.778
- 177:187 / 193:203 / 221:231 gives 12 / 6.176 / 7.764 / 7.693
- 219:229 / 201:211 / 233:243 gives 1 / 7.693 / 7.778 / 8.581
